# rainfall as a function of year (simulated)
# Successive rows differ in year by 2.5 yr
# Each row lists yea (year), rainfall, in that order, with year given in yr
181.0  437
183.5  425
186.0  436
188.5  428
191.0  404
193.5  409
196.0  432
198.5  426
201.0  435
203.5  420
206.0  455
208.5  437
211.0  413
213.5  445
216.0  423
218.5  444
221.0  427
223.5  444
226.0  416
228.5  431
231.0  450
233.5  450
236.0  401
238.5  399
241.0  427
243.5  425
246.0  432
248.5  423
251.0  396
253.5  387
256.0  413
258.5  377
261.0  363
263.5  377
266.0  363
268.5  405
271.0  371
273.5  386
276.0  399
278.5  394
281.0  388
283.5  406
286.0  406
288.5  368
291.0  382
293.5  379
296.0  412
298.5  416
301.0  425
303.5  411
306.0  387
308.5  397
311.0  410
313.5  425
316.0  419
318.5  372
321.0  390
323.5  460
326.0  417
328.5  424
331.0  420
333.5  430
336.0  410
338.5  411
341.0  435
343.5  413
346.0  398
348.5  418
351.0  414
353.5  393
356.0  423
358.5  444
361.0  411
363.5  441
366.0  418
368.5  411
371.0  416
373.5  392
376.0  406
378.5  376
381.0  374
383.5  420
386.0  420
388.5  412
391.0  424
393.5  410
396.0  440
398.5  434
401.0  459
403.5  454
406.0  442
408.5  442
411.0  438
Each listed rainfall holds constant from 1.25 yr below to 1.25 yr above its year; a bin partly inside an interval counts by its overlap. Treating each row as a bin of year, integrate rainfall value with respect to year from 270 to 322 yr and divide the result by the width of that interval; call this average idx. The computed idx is 397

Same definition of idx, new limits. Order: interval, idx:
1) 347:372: 419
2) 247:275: 388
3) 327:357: 416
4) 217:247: 429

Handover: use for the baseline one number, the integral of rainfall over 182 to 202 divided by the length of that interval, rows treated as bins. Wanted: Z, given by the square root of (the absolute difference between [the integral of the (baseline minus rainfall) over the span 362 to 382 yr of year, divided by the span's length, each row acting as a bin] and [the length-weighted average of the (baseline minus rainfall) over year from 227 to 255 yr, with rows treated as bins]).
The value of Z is 3.9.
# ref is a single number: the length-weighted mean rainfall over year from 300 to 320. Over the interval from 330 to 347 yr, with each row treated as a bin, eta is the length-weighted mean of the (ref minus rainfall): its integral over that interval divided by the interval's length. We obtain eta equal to -12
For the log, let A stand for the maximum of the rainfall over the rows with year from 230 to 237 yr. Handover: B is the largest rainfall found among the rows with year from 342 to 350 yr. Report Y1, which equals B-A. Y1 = -32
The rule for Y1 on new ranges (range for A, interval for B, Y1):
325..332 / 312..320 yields 1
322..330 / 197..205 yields -25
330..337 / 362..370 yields 11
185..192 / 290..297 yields -24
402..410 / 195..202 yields -19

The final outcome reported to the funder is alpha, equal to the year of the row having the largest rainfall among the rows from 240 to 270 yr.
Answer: 246.0 yr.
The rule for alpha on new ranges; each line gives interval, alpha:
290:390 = 323.5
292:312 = 301.0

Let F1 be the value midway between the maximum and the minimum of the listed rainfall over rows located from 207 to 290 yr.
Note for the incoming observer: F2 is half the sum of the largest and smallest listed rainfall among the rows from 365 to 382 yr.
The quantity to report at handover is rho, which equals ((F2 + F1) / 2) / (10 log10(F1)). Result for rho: 15.4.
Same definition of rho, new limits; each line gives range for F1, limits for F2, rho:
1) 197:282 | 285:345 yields 15.8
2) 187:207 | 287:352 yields 16.0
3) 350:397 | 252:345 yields 15.7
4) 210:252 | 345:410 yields 16.0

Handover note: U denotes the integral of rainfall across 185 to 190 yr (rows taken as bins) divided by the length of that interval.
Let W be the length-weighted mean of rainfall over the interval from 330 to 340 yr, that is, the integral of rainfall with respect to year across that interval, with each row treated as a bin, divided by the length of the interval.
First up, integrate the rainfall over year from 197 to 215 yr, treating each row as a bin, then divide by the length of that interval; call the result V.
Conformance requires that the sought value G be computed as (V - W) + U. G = 445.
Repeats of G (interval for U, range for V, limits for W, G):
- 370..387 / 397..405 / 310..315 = 431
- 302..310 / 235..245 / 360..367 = 389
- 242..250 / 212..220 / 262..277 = 479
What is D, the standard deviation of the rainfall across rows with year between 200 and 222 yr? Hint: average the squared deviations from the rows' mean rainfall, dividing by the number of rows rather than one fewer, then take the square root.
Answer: 13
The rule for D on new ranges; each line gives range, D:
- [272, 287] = 8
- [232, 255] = 19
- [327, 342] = 9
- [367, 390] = 17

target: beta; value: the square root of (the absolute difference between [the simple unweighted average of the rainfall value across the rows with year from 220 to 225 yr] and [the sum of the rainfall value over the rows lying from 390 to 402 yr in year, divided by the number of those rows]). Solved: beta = 1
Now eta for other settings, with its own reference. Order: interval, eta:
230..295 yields 7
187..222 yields -23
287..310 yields 8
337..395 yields -7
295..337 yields -8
